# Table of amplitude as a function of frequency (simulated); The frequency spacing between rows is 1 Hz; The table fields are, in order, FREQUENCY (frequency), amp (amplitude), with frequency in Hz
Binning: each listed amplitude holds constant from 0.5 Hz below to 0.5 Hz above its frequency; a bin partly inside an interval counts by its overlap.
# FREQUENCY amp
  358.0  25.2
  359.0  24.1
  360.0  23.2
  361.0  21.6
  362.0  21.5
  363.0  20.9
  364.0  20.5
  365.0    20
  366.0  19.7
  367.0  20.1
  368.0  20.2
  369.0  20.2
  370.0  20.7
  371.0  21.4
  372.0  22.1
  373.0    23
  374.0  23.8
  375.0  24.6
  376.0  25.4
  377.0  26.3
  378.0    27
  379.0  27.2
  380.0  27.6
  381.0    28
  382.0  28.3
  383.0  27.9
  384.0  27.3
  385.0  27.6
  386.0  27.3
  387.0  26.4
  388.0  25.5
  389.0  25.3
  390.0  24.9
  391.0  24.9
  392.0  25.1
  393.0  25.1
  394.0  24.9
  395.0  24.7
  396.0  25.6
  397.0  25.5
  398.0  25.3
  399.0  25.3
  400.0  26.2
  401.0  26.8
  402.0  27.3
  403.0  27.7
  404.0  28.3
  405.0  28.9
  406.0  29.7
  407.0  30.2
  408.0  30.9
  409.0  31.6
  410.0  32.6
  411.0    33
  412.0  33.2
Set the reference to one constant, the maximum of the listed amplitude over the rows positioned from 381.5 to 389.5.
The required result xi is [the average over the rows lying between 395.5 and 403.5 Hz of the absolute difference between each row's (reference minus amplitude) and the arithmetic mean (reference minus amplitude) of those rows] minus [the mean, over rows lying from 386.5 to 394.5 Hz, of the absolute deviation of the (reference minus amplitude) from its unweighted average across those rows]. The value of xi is 0.4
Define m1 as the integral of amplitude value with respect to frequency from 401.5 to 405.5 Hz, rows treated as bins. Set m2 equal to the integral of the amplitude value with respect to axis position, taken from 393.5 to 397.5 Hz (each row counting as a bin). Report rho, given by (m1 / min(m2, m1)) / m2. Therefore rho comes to 0.0111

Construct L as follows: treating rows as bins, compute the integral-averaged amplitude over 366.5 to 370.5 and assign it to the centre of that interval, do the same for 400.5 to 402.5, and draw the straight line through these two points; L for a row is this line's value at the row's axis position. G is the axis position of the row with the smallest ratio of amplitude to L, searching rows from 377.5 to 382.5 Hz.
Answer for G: 379.0 Hz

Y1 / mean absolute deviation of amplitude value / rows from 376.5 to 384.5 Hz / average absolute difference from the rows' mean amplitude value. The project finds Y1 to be 0.50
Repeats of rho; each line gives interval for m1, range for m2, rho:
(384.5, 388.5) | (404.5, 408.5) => 0.0084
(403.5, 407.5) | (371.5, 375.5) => 0.0134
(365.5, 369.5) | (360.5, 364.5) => 0.0118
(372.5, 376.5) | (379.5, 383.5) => 0.0089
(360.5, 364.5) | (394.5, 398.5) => 0.0099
